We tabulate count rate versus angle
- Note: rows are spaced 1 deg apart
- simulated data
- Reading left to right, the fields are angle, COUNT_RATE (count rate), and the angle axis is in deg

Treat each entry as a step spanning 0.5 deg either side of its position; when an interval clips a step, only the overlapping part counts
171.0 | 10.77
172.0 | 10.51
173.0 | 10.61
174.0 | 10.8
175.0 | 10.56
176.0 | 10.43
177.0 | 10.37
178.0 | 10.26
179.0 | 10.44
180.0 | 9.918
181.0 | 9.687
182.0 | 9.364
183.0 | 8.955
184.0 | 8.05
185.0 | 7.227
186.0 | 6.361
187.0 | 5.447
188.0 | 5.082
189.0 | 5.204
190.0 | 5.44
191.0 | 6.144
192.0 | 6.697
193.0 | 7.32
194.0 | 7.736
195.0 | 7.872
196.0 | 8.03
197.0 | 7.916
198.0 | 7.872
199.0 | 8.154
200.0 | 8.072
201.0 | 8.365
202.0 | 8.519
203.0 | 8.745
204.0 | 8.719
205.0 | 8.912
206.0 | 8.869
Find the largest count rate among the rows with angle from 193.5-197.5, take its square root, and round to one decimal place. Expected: 2.8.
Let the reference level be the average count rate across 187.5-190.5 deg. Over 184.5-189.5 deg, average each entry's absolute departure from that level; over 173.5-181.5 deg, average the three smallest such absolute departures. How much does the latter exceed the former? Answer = 4.0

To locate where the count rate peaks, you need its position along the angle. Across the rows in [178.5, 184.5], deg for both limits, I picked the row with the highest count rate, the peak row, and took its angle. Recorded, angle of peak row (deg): 179.0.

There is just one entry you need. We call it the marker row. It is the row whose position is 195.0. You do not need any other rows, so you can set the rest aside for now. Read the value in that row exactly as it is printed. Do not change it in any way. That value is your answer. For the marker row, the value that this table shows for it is 7.872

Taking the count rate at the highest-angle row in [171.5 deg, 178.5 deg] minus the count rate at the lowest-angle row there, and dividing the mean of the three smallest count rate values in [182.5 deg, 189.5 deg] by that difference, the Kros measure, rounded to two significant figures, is -21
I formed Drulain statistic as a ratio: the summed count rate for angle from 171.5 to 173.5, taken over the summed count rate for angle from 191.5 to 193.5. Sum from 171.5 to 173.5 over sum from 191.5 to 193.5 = 1.5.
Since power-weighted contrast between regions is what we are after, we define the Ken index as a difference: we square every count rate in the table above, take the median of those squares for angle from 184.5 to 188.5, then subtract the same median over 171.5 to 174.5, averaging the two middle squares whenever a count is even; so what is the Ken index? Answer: -78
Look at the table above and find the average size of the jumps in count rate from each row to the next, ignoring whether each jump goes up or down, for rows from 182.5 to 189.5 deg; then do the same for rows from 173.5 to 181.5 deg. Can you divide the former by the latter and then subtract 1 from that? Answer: 2.2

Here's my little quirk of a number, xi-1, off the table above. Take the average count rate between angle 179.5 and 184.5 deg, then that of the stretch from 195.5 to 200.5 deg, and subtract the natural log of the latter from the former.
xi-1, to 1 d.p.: 7.1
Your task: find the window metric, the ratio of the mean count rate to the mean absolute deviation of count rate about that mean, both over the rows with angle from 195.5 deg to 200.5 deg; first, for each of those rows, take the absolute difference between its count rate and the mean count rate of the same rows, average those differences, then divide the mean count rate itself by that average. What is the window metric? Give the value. 87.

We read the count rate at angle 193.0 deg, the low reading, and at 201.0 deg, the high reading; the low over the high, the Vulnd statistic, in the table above 0.88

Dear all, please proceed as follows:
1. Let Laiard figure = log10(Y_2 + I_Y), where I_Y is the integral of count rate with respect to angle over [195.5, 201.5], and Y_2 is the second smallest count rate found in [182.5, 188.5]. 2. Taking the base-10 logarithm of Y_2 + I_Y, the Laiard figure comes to 1.73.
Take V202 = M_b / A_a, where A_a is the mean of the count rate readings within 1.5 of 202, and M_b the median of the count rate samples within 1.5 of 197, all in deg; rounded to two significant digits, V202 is 0.93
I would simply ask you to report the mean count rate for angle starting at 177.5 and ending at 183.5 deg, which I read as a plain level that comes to 10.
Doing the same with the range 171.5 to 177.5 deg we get 11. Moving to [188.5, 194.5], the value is 6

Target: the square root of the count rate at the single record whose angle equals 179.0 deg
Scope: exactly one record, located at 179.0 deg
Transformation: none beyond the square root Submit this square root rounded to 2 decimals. 3.23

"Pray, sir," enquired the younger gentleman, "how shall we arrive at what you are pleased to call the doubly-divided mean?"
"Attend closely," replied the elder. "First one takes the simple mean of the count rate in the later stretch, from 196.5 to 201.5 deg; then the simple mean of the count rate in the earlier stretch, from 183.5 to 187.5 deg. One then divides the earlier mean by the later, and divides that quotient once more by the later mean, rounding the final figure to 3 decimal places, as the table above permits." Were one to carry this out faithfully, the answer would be 0.104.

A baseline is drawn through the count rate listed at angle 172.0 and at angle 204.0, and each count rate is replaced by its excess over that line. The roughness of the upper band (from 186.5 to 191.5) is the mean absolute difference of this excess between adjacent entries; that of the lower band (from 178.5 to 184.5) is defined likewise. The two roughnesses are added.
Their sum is 0.81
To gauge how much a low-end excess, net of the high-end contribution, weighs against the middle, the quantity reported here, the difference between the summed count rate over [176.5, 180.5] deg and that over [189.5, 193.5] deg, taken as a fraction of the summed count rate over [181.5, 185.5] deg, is 0.46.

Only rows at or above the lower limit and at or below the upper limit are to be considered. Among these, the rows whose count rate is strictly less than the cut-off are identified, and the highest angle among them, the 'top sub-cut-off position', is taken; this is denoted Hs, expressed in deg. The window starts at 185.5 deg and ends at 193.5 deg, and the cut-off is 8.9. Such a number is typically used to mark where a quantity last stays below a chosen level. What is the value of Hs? 193.0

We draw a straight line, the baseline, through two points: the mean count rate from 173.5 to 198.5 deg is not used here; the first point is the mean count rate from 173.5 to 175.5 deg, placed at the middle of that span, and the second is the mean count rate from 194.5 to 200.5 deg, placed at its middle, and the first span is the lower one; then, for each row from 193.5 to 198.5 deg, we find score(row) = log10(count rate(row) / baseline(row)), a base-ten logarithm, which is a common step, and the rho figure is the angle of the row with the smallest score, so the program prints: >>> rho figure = 194.0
